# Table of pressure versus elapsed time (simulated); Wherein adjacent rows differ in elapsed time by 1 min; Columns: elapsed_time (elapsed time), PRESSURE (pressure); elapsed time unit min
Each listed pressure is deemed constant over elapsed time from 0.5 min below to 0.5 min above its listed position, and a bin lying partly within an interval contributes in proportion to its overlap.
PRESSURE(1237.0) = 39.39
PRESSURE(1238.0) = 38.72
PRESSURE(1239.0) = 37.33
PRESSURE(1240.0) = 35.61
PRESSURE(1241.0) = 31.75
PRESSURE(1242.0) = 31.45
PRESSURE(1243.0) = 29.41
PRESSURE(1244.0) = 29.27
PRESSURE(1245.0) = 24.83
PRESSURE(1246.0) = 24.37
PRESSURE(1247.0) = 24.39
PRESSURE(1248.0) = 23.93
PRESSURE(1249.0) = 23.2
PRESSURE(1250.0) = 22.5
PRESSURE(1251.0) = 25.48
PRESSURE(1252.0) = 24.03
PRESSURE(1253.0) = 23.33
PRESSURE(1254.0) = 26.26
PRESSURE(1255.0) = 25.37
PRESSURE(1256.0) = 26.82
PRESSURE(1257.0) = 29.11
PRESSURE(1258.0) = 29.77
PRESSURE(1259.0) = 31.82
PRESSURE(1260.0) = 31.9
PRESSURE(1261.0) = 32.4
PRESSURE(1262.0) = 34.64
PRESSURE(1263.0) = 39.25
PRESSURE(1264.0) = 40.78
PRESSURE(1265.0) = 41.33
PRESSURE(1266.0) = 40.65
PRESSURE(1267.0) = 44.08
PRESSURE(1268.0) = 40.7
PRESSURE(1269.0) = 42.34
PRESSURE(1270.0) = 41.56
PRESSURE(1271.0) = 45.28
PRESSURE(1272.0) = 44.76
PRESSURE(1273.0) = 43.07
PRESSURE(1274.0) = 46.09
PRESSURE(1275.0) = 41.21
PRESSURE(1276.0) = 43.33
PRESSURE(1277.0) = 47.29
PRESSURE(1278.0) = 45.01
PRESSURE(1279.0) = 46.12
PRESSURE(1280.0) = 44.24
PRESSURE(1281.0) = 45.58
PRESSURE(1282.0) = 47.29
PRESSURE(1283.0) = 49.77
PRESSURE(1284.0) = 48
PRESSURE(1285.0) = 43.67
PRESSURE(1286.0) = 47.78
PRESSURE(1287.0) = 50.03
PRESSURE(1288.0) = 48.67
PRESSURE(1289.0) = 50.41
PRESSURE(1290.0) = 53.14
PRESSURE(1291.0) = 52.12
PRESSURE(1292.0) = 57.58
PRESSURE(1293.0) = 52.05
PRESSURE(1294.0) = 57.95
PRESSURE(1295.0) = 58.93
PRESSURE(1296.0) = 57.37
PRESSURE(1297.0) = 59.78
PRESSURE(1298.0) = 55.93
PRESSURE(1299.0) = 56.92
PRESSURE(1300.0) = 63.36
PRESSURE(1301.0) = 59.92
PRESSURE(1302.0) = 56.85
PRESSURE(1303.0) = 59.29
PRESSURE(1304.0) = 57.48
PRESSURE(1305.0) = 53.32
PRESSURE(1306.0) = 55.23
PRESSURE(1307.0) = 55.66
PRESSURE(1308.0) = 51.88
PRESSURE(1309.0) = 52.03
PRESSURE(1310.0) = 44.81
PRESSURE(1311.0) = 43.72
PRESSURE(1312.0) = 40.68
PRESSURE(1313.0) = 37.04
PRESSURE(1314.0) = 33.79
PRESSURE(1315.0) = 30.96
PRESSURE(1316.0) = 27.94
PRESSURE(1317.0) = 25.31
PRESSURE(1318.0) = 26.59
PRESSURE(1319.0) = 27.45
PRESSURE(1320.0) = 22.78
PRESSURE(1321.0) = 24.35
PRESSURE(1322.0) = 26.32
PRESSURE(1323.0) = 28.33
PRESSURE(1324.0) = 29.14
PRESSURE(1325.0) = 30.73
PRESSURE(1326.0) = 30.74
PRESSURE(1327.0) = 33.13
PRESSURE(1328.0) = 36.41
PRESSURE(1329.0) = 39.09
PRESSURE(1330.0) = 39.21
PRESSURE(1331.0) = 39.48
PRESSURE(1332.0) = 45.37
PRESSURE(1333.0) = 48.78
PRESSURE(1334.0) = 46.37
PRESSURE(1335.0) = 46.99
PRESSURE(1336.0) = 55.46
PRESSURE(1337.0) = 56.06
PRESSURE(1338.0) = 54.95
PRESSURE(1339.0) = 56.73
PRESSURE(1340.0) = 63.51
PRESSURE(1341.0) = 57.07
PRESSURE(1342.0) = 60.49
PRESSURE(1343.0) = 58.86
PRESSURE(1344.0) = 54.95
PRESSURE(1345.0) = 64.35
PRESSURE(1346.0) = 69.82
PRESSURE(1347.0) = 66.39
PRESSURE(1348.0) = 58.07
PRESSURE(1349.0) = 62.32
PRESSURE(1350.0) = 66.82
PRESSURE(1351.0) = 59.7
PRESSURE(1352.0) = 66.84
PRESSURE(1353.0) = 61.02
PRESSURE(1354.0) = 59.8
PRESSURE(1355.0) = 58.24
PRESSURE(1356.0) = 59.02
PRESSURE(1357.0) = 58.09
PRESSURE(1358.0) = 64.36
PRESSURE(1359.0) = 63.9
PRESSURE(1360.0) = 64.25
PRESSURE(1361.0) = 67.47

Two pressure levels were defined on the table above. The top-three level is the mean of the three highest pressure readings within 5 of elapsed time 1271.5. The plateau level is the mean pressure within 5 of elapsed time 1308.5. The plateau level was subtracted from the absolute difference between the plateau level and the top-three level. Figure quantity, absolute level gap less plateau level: -45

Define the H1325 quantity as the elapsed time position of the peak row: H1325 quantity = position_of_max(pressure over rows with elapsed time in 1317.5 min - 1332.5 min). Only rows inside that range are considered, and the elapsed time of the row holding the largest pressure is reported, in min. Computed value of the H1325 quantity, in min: 1332.0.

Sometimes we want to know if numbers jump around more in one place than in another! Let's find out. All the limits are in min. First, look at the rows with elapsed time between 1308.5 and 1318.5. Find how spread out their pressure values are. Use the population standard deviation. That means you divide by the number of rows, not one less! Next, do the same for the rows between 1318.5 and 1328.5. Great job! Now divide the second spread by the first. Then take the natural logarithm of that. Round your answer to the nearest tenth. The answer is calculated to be -0.8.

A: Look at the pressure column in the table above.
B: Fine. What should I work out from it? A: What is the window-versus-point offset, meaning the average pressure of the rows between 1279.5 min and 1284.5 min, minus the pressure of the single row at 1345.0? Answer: -17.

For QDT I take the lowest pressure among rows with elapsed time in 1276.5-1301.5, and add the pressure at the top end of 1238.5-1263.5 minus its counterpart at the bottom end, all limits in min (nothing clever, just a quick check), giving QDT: 46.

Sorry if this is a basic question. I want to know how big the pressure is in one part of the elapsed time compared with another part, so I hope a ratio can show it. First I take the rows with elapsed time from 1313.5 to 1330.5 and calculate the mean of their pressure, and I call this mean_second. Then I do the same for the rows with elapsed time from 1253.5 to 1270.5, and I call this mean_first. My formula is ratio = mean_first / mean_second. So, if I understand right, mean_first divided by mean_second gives 1.2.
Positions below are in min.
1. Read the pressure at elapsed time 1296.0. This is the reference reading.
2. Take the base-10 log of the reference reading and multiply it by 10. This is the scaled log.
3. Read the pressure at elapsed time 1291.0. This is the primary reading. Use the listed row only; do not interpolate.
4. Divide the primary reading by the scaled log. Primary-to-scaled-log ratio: 3.0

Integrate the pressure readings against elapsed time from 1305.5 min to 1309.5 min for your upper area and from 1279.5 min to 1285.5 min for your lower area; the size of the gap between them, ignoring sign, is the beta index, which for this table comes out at 64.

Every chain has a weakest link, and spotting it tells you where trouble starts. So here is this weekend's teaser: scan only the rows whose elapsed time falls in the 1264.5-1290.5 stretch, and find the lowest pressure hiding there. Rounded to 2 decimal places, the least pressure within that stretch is 40.65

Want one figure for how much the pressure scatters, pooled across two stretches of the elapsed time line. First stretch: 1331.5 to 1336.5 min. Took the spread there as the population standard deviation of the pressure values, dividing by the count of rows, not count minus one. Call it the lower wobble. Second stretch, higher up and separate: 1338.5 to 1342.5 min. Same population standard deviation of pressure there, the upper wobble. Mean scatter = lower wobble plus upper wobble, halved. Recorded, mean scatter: 3.2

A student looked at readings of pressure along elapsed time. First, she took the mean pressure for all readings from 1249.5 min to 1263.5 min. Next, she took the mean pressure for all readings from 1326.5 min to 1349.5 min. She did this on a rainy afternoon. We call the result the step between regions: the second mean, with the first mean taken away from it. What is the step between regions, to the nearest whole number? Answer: 24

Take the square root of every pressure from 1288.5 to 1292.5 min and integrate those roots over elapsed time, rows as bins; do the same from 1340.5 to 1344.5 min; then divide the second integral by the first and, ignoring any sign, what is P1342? 1.04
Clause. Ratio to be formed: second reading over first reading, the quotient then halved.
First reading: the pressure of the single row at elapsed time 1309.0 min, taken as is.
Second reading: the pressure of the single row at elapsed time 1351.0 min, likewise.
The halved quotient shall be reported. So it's 0.57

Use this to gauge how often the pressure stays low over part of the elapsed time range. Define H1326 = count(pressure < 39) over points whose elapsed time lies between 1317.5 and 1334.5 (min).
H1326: 11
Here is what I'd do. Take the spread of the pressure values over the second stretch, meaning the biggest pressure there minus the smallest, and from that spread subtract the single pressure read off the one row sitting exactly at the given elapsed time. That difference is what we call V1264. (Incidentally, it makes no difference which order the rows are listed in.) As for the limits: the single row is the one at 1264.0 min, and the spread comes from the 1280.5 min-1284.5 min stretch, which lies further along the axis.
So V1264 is -37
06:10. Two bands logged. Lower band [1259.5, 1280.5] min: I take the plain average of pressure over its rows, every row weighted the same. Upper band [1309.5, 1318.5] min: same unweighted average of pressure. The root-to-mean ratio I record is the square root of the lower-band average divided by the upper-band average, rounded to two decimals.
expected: 0.19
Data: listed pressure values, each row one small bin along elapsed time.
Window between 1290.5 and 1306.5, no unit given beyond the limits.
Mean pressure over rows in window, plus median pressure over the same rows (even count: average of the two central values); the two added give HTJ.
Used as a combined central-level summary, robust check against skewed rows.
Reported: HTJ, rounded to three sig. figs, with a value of 115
